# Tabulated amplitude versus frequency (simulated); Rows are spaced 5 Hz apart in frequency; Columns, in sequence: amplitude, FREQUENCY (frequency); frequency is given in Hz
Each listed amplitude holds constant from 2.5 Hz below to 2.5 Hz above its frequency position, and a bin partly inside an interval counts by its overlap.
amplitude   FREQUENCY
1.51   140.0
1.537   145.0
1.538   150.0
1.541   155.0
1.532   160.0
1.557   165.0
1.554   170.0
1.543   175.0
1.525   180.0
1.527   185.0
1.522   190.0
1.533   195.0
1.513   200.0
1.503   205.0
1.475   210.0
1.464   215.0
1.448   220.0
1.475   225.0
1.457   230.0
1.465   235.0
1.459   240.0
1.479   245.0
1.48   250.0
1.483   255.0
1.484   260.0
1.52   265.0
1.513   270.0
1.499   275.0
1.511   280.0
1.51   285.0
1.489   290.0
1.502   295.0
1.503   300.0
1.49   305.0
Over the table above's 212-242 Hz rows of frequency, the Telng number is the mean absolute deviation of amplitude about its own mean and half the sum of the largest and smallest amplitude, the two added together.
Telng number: 1.47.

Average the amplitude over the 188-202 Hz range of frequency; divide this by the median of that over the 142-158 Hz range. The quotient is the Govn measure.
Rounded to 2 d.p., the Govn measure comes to 0.99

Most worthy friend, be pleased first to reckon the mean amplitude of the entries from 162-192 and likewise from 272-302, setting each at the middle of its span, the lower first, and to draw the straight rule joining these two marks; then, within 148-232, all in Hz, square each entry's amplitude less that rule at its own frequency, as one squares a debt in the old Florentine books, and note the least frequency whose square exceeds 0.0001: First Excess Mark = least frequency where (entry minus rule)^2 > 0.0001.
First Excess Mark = 160.0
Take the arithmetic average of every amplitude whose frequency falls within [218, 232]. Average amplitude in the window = 1.46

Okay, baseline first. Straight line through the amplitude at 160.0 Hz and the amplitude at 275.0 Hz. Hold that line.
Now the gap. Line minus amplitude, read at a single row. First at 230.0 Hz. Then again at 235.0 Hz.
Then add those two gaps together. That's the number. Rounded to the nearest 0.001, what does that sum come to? 0.100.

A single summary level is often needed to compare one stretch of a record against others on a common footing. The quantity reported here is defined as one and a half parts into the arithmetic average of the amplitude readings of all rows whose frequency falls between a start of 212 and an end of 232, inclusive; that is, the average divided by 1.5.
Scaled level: 0.97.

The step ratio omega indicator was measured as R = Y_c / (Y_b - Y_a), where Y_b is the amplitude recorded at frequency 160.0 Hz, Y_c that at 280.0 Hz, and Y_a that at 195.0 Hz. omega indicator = -1511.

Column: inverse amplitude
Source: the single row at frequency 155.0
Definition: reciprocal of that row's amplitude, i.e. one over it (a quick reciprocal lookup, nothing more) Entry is 0.649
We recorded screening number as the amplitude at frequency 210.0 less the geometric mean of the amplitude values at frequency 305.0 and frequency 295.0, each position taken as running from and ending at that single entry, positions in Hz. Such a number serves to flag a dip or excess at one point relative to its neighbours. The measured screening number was -0.02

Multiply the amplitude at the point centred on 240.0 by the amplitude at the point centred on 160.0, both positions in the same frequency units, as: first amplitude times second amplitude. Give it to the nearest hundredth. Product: 2.24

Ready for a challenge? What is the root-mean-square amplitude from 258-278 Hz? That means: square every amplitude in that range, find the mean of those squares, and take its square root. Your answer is 1.50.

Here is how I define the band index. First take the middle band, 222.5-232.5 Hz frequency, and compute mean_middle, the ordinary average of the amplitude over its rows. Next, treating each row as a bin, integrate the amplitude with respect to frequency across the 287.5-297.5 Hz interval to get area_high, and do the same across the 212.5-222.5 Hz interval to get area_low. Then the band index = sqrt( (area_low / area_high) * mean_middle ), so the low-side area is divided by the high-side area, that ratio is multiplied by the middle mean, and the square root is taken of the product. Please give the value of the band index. 1.19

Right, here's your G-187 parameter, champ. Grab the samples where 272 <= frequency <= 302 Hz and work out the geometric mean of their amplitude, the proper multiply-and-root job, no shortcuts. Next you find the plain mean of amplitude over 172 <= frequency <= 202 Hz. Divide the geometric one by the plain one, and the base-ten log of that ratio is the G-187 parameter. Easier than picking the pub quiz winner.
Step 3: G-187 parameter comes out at -0.007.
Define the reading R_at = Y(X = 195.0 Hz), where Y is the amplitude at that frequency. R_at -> 1.533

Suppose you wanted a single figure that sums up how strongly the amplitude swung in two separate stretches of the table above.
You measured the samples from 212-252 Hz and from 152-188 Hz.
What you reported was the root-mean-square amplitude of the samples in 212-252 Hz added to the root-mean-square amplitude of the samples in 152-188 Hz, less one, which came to 2.01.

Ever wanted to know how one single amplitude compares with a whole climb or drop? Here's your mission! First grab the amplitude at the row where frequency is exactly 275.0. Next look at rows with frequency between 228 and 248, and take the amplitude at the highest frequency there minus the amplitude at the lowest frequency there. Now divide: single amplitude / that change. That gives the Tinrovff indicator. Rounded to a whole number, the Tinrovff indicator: 68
